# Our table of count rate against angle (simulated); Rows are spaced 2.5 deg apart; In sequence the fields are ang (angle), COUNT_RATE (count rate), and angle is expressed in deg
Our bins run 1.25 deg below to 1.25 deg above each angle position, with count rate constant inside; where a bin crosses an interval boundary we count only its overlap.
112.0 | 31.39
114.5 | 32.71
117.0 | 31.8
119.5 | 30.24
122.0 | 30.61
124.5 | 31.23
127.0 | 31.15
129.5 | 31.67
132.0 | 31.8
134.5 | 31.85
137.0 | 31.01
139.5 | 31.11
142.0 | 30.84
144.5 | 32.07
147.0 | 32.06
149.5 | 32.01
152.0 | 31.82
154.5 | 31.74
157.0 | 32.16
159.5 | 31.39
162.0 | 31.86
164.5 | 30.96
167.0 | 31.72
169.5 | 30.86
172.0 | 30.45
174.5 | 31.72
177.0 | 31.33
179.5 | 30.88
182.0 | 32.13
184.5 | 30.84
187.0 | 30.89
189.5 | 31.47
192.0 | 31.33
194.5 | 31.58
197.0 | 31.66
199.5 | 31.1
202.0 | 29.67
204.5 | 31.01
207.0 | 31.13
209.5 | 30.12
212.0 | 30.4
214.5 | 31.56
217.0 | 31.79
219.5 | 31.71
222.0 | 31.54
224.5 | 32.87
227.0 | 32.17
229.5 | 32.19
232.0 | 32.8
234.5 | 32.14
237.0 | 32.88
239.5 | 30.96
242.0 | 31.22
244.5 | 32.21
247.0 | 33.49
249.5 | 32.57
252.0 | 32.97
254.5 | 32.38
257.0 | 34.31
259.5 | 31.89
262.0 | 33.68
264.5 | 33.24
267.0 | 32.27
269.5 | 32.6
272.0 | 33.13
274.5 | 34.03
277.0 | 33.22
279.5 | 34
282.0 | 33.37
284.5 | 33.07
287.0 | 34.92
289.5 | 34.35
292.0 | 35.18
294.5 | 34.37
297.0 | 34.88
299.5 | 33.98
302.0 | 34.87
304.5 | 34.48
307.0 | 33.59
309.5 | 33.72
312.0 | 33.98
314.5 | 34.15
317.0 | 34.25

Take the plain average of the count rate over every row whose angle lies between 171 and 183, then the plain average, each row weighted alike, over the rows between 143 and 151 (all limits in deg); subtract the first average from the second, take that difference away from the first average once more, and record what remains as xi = 30.6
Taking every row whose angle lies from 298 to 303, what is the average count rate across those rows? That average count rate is 34.4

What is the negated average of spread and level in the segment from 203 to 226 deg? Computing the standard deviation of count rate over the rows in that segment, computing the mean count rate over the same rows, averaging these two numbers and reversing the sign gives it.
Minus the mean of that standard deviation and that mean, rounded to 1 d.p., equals -16.1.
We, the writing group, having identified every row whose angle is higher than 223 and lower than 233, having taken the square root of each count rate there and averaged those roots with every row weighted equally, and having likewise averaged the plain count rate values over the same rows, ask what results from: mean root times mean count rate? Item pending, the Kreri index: 185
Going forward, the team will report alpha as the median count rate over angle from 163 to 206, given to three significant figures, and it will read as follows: 31.1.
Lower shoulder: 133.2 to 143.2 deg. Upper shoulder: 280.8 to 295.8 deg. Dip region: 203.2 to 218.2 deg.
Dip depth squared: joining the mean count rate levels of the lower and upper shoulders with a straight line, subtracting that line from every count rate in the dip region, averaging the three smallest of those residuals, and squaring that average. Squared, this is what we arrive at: 4.4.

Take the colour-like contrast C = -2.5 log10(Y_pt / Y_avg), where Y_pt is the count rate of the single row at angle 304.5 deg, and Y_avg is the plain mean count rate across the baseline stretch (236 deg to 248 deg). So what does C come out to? -0.08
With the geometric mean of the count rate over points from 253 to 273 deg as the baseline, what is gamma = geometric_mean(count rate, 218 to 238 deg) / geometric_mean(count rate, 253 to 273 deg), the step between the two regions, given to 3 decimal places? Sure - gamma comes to 0.980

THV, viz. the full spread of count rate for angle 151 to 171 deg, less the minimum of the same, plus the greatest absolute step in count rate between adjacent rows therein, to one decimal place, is -28.7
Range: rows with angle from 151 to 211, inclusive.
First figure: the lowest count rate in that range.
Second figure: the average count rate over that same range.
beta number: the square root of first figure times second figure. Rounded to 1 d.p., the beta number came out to 30.4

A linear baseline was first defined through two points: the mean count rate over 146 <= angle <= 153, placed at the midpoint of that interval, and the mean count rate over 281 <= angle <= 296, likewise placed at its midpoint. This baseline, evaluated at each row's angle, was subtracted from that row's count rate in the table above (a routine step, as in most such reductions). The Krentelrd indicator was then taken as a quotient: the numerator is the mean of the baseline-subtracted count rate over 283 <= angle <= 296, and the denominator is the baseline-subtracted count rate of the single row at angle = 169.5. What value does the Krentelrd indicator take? -0.1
